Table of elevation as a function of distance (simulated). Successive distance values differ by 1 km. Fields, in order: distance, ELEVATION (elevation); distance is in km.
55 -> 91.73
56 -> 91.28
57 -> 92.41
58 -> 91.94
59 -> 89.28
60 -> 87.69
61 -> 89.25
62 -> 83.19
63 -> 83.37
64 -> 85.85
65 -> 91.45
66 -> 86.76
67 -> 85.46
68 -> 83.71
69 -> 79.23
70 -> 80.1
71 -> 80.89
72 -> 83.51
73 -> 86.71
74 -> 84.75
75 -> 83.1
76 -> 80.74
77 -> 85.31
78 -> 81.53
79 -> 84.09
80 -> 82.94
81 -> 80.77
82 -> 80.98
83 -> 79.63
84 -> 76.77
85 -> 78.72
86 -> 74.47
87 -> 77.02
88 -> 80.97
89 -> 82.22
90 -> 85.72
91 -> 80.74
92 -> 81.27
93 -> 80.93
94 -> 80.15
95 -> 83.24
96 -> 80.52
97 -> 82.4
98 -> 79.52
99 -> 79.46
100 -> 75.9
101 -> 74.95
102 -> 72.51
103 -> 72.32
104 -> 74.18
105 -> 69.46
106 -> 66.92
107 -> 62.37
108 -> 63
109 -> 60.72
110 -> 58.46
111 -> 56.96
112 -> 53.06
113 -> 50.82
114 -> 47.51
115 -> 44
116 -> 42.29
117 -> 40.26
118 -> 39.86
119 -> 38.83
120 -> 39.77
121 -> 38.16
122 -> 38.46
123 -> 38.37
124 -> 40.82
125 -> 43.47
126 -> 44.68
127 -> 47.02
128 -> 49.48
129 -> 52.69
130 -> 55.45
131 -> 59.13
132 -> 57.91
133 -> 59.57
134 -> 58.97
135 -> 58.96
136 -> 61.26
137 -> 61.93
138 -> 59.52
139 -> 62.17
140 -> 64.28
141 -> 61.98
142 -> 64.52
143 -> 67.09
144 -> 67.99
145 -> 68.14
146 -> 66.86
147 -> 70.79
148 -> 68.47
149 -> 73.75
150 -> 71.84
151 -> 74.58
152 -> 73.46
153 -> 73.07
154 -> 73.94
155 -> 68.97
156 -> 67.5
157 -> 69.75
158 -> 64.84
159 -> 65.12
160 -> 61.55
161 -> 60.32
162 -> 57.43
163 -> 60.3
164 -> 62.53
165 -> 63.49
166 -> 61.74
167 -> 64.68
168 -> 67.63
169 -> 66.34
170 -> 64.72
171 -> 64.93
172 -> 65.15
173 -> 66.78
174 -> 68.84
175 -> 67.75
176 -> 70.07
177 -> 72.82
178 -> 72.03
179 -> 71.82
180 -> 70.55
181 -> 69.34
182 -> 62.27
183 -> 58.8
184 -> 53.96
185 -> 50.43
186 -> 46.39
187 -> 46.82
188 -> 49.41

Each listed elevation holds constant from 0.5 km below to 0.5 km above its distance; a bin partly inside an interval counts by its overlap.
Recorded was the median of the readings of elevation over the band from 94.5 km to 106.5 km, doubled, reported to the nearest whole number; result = 151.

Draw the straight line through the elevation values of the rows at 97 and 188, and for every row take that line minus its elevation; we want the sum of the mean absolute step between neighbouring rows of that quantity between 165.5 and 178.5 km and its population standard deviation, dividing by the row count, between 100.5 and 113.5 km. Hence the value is 8.2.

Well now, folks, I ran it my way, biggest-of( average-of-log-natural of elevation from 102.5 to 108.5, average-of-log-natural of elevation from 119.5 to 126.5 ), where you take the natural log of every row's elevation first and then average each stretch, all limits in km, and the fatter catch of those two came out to 4.22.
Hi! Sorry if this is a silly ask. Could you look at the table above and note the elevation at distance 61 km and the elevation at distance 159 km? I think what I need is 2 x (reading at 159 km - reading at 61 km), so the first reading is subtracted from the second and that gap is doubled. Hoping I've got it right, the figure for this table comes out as -48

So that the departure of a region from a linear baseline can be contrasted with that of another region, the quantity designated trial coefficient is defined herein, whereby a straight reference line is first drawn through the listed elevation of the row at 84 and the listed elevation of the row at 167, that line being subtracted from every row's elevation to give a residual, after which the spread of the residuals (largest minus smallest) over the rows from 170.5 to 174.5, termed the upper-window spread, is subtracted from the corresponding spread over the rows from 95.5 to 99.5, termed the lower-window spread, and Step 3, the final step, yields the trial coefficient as -2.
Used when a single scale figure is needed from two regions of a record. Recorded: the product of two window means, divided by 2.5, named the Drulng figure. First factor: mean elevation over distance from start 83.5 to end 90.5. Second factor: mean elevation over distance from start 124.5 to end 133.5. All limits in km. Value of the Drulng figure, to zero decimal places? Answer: 1657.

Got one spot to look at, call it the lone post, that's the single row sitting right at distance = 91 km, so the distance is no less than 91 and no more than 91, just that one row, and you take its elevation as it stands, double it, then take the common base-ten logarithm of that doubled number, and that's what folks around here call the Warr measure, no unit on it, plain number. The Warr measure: 2.21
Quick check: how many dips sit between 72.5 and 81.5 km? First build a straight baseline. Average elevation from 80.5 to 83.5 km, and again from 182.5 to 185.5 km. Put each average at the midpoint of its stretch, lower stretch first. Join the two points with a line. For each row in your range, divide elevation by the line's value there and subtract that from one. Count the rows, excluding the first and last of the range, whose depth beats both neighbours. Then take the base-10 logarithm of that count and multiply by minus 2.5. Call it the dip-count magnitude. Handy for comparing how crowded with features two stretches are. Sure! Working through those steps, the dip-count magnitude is -0.75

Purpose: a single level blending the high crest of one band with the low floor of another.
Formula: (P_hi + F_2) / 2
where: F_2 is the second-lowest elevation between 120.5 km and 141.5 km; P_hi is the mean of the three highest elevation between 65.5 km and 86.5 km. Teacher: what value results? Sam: 62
